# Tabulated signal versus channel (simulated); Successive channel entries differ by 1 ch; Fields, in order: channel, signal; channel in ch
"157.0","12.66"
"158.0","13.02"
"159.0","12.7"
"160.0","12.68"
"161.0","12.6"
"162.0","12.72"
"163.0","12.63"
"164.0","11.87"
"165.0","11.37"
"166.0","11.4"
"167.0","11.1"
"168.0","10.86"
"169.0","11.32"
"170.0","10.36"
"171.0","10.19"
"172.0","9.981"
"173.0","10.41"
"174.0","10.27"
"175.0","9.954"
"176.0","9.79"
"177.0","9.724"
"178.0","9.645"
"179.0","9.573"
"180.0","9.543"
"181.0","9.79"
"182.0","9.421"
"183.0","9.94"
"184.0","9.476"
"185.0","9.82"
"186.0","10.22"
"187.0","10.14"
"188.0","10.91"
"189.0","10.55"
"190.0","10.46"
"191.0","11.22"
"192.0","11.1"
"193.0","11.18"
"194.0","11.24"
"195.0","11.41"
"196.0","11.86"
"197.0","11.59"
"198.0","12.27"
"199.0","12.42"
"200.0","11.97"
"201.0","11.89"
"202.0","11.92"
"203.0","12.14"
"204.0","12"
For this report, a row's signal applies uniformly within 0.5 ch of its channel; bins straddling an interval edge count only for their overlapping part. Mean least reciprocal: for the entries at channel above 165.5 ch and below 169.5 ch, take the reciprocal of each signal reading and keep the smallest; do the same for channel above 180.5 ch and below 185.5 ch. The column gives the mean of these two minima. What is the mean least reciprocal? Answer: 0.0942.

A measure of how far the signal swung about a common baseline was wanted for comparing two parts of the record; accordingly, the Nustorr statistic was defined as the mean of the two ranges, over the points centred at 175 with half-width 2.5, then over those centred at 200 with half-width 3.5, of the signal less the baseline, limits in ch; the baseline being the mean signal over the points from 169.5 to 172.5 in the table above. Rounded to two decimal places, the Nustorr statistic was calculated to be 0.76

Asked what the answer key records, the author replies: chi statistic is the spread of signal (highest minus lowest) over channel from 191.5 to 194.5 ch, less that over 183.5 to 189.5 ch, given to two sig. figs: -1.3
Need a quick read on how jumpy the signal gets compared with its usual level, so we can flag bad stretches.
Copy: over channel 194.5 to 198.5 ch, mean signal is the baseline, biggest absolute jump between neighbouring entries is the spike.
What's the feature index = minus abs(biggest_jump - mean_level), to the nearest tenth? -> -11.1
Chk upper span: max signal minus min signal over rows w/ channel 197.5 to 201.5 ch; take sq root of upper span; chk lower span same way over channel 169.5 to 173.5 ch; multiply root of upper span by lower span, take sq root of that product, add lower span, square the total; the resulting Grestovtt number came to 1.0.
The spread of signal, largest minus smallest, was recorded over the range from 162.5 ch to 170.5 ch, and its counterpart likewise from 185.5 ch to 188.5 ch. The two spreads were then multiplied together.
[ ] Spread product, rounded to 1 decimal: 1.7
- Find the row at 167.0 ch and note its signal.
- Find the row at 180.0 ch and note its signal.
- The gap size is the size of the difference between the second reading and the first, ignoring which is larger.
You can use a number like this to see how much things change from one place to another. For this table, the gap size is 1.6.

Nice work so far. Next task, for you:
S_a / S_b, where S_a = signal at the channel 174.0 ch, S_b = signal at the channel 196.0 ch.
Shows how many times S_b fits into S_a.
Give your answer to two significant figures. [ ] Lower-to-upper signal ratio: 0.87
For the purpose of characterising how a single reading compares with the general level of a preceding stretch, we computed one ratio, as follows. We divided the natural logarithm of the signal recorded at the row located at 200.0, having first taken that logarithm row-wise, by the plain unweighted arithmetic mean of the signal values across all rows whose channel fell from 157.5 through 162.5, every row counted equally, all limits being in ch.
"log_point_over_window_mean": 0.195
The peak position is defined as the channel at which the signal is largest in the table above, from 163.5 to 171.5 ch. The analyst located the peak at 164.0 ch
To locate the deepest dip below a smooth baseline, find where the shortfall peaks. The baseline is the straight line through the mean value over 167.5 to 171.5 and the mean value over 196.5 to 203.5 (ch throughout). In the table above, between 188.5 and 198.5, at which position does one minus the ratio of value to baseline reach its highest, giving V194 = 190.0 ch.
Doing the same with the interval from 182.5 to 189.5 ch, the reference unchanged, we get 184.0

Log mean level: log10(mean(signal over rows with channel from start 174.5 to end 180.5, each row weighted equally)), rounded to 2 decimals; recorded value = 0.99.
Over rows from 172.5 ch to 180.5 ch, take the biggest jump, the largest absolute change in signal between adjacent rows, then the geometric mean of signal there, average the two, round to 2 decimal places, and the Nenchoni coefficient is 5.09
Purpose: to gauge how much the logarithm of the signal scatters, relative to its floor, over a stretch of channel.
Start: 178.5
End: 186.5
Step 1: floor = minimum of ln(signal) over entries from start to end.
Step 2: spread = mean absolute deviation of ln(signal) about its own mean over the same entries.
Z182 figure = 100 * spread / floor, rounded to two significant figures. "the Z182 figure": 1.0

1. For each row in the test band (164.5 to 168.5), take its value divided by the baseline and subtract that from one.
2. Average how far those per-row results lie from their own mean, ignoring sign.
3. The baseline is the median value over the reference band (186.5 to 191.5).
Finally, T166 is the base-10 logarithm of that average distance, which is -1.72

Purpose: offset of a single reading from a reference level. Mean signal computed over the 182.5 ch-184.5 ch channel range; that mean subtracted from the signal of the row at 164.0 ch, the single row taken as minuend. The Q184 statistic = 2.2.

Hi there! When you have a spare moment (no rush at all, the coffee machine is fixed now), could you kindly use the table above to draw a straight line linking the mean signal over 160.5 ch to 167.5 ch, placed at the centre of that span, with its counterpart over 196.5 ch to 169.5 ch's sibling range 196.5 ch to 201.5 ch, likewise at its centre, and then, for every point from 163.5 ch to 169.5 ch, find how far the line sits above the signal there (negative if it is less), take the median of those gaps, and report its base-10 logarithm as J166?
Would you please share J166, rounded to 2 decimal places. -0.21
